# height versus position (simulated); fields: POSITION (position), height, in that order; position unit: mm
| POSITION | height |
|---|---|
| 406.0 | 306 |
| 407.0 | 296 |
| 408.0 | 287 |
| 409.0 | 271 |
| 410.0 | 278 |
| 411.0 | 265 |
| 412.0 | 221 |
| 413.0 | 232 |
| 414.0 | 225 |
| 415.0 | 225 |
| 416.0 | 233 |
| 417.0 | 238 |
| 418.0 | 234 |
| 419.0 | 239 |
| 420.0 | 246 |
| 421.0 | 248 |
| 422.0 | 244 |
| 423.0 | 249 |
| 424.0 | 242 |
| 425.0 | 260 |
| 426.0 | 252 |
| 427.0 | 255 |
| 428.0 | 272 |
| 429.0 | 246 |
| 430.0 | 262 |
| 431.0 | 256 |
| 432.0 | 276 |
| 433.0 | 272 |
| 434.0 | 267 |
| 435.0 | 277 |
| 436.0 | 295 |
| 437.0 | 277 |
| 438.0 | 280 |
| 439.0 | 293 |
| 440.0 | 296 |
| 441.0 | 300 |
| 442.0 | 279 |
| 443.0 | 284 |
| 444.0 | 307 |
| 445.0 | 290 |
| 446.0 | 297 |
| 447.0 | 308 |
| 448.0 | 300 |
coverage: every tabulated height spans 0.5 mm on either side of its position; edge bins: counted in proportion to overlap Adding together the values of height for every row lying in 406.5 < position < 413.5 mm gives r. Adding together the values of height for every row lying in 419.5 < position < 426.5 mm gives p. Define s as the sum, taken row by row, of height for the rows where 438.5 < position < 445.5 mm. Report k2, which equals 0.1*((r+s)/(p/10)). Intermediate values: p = 1741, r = 1850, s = 2049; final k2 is 2.24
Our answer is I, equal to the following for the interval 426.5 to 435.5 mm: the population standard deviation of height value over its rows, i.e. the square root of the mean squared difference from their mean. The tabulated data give 10.1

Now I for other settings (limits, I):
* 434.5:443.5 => 8.6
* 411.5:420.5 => 7.5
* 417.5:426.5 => 7.1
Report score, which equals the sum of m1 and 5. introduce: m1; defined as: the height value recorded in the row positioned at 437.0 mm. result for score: 282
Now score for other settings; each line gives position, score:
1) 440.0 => 301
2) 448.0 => 305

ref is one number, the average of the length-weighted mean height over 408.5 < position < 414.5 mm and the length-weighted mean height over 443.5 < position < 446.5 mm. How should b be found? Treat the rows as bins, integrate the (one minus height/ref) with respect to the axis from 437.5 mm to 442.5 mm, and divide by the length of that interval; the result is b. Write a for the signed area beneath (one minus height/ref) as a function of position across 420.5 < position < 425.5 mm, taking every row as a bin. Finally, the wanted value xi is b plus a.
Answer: 0.39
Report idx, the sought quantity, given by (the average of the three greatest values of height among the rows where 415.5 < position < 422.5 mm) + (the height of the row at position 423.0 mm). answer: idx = 495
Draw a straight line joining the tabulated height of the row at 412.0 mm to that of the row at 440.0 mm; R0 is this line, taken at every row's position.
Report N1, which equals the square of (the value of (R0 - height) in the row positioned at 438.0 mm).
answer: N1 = 113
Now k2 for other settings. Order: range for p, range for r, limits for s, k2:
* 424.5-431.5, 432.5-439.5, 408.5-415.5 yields 2.04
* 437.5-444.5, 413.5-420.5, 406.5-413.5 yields 1.71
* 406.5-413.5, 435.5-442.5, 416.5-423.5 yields 2.01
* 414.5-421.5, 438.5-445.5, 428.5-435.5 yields 2.35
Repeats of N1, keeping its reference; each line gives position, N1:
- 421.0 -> 8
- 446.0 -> 227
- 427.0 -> 38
